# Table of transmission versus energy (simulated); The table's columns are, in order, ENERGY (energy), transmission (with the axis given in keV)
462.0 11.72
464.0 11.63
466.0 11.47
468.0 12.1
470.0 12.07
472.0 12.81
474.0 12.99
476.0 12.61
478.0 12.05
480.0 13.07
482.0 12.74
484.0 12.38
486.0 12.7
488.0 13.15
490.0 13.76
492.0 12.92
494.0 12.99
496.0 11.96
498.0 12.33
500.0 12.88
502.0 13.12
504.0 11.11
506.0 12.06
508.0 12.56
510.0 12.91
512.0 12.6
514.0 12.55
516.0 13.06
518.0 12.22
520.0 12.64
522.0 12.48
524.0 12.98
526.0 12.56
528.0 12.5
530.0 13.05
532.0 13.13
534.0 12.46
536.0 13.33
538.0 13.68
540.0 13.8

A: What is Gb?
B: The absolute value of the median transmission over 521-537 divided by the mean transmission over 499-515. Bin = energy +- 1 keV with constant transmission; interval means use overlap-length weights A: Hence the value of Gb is 1.02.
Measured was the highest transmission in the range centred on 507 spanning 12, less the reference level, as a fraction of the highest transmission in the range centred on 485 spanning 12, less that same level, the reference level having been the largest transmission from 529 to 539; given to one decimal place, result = -7.0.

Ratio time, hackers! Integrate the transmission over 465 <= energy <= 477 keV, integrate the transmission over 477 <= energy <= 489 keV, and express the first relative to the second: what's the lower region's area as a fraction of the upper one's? 0.97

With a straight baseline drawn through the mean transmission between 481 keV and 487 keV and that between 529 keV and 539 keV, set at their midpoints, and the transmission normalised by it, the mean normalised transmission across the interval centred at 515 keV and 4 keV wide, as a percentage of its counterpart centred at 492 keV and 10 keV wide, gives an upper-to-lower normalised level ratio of 97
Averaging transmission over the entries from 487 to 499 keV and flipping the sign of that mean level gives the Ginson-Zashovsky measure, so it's -12.85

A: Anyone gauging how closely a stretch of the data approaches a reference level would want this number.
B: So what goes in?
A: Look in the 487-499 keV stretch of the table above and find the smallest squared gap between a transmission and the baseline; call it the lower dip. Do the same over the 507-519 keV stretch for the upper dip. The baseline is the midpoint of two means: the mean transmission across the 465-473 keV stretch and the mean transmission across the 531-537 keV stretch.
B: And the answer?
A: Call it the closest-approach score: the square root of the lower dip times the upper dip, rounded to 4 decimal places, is 0.0015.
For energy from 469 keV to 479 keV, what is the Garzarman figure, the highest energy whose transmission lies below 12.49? 478.0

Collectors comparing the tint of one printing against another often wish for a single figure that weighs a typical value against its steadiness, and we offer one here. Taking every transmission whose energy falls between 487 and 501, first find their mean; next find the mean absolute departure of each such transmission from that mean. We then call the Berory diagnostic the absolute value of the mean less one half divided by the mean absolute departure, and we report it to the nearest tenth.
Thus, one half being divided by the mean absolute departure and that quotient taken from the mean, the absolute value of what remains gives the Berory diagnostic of 11.6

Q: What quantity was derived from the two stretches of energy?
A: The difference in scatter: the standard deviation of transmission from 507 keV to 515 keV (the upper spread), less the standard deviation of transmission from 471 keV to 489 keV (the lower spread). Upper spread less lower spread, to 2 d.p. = -0.18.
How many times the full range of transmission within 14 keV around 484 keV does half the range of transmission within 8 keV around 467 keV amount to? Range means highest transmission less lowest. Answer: 0.18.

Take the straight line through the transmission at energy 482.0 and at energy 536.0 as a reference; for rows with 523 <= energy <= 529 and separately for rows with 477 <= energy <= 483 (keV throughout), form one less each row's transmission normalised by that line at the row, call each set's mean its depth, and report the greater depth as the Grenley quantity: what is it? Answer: 0.041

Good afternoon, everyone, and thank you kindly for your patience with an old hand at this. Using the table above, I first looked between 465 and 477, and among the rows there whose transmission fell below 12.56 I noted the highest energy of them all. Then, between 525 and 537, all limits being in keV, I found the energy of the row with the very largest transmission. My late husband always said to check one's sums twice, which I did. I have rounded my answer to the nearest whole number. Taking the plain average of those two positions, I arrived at 503 keV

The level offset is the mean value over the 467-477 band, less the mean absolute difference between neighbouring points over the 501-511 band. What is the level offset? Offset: 11.6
